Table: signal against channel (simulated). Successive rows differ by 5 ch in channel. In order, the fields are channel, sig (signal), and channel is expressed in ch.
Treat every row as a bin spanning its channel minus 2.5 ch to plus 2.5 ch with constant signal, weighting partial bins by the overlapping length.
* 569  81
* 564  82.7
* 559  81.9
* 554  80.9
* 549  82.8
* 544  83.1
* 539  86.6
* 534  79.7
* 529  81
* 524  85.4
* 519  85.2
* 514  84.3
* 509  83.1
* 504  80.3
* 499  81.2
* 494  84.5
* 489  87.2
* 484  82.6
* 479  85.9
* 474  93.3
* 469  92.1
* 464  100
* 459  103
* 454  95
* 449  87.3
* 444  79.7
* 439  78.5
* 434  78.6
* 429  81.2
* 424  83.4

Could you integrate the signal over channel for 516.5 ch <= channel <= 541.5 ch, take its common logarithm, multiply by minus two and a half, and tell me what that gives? -8.30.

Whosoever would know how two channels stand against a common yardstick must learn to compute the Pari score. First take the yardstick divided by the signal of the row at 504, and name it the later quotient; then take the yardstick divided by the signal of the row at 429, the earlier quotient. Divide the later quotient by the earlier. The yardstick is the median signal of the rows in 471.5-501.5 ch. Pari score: 1.01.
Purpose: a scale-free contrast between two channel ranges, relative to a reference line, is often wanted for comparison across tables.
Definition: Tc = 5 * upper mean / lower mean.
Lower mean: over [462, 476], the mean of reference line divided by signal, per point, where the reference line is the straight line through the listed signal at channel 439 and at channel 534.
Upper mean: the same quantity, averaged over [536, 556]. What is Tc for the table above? 5.77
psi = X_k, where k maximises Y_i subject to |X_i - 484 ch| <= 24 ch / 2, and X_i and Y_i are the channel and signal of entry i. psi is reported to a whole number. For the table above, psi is 474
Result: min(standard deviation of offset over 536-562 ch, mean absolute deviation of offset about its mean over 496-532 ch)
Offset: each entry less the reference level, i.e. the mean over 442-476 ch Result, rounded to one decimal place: 1.8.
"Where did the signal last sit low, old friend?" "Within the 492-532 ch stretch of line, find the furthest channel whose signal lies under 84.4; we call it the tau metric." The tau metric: 529 ch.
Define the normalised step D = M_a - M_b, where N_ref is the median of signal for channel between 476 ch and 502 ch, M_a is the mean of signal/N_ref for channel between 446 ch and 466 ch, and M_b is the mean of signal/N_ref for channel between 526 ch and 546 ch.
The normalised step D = 0.16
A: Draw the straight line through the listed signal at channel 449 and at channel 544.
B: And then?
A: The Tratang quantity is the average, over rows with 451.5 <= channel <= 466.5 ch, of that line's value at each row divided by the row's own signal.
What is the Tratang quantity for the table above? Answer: 0.88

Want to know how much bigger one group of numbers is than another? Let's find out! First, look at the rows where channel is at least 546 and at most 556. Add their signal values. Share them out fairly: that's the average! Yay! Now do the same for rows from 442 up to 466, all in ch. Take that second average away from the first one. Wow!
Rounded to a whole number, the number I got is -11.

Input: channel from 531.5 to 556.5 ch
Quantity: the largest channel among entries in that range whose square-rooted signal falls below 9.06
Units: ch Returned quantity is 554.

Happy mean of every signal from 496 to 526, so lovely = 83.2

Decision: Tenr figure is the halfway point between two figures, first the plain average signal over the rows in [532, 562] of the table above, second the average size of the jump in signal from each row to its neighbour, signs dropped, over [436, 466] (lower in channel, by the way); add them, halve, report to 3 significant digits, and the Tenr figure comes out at 44.0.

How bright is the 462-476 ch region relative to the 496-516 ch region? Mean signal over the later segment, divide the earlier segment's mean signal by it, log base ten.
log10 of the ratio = 0.06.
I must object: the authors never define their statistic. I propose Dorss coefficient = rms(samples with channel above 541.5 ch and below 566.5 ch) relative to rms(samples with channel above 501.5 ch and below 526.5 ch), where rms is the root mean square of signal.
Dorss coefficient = 0.983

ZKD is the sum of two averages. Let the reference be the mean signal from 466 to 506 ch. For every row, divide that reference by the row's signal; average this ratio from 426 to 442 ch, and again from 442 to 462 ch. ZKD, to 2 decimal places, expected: 2.03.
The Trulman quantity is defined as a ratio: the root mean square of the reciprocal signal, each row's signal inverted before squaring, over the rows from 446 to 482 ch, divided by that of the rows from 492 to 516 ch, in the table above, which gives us 0.89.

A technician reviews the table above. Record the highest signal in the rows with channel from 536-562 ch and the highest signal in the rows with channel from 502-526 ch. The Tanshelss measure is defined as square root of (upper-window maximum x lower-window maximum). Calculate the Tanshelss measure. 86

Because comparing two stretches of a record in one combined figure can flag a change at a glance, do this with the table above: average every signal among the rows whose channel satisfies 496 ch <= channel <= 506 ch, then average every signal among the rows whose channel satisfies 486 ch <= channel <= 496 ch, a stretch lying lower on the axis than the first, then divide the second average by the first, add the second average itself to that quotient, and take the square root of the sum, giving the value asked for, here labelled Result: 9.32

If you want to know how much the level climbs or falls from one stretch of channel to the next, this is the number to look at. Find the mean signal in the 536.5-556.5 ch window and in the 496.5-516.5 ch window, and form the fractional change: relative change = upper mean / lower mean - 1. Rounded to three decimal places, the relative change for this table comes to 0.014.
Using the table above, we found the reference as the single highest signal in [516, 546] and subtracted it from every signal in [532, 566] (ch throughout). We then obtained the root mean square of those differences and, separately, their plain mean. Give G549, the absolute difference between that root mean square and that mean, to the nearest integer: 9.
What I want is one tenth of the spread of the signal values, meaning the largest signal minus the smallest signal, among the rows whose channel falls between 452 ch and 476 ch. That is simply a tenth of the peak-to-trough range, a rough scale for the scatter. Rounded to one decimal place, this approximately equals 1.1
